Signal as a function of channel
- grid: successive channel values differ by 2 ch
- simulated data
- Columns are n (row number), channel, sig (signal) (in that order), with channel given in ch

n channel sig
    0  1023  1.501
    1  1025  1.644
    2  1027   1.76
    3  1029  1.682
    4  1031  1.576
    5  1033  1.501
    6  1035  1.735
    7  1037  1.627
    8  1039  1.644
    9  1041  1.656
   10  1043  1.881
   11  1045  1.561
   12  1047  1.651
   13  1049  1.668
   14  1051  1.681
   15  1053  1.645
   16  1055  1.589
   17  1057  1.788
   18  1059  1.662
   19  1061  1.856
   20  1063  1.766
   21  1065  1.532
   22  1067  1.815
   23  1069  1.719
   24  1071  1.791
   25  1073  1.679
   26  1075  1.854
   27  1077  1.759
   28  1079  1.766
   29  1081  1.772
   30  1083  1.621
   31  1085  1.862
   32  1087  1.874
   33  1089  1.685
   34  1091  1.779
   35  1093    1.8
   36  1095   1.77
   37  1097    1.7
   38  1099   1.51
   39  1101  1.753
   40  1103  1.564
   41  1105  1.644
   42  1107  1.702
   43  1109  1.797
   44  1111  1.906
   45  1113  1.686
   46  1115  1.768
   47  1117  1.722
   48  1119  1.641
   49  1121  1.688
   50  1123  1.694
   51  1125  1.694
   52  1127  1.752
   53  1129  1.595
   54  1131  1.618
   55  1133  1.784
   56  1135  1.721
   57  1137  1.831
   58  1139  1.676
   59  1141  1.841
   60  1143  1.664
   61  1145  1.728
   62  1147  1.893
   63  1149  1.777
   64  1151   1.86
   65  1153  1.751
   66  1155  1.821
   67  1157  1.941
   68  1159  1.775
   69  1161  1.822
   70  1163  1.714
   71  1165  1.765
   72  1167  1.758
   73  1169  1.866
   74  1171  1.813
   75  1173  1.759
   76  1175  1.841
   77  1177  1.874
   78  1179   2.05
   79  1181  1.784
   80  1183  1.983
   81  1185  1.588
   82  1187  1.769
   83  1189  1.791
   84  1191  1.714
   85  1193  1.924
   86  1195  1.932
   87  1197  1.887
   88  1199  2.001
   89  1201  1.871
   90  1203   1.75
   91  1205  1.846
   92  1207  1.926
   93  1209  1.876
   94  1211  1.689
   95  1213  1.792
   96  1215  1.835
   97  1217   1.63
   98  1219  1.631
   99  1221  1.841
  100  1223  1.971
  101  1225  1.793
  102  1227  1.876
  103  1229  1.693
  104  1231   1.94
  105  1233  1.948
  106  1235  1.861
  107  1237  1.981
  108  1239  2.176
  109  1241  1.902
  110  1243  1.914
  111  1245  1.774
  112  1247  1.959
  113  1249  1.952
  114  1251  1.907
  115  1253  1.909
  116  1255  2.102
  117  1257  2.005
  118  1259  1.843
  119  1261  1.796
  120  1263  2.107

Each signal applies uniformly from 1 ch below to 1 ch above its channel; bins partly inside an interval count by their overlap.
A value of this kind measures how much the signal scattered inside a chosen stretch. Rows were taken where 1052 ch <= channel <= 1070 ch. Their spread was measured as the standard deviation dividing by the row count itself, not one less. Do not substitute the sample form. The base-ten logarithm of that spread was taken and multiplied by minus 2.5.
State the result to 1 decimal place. 2.5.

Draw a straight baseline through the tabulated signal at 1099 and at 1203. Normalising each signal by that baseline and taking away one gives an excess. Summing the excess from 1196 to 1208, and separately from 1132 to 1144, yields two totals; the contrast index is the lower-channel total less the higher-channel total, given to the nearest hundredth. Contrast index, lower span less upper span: 0.12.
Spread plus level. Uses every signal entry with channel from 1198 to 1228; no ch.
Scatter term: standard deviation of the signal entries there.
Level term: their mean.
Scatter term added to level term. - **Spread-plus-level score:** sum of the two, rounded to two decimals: 1.93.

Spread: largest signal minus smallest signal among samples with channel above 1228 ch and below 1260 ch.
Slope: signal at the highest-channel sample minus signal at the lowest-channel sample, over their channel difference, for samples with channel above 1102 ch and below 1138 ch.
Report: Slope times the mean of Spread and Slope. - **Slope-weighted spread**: 0.0019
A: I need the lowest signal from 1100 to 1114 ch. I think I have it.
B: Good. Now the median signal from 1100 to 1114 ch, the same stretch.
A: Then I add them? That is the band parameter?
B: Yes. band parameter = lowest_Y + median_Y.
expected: 3.27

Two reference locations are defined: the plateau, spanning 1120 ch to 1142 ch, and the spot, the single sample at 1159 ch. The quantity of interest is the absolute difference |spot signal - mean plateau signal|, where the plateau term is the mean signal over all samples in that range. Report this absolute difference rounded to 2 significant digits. 0.057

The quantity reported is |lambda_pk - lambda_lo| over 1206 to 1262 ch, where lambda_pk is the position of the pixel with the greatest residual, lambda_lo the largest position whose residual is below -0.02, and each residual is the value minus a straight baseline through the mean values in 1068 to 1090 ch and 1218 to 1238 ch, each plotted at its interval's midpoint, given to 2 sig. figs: 22 ch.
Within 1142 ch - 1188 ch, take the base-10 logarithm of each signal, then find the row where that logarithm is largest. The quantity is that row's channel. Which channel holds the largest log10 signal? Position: 1179 ch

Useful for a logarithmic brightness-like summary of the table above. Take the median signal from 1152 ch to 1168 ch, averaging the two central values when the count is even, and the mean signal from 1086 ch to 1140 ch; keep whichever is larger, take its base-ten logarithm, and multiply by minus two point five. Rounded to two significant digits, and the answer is -0.62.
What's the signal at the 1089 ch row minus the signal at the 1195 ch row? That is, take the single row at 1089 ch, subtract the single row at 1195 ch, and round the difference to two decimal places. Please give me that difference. -0.25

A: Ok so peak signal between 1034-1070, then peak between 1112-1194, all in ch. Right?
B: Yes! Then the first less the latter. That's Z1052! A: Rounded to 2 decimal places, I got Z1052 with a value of -0.17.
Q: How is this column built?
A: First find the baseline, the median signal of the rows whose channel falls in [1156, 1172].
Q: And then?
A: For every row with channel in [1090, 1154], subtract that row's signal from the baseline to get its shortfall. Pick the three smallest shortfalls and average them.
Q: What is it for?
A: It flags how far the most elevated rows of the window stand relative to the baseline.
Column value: -0.09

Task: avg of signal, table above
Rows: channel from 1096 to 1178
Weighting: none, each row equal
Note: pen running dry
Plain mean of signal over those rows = 1.75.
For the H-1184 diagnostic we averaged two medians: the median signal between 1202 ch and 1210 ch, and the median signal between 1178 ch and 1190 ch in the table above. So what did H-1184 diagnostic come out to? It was 1.82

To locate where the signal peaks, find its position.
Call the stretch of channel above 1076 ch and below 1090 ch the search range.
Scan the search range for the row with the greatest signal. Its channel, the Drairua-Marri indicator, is 1087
